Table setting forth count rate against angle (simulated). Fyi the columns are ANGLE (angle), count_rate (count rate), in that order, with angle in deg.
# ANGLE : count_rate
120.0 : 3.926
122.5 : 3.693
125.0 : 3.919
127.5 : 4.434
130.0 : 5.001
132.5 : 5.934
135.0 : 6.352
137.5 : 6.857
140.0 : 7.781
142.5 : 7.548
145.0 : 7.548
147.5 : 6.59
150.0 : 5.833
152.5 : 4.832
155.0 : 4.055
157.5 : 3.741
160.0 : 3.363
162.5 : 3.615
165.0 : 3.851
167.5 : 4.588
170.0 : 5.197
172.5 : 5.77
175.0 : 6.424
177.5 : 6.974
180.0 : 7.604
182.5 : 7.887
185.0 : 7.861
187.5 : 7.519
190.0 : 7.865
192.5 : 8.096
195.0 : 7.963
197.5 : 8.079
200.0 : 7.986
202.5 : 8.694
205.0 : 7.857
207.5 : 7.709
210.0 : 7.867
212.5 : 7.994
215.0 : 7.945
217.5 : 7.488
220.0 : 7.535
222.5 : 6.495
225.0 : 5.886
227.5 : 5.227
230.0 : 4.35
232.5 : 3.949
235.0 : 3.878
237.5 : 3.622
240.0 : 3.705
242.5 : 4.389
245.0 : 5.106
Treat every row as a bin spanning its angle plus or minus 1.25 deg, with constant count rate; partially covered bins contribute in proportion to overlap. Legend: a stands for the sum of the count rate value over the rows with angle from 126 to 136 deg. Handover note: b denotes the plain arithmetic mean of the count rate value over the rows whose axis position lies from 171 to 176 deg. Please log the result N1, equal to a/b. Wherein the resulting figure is 3.6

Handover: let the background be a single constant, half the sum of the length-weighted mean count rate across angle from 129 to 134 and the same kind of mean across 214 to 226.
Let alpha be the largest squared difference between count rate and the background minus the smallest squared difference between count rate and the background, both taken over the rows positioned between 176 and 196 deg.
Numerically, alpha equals 2.8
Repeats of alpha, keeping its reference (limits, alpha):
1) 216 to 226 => 1.5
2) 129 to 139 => 1.7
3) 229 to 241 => 3.4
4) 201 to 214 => 3.7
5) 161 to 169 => 4.3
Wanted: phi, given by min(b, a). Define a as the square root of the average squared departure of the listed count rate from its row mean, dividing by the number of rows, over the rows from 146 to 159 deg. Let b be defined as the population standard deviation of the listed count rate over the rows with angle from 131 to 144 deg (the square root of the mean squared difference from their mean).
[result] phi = 0.7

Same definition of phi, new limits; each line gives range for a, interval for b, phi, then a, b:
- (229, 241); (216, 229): 0.3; 0.3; 0.90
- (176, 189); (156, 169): 0.3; 0.3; 0.41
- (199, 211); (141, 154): 0.3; 0.3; 1.04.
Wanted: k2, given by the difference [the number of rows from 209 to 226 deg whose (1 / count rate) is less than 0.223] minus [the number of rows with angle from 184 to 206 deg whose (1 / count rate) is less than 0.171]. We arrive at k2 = -2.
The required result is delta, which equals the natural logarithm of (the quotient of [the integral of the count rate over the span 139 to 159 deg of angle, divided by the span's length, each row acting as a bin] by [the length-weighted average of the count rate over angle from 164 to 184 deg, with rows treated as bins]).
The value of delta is 0.0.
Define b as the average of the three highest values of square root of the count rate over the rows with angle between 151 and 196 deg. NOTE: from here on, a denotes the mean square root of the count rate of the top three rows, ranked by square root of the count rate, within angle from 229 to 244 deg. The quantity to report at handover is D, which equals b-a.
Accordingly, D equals 0.77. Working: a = 2.1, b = 2.83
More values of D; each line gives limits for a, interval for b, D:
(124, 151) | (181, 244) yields 0.12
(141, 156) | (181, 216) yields 0.19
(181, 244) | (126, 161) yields -0.12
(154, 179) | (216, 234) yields 0.15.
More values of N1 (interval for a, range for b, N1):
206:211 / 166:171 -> 3.2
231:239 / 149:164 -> 2.7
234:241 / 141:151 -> 1.6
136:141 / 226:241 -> 3.6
